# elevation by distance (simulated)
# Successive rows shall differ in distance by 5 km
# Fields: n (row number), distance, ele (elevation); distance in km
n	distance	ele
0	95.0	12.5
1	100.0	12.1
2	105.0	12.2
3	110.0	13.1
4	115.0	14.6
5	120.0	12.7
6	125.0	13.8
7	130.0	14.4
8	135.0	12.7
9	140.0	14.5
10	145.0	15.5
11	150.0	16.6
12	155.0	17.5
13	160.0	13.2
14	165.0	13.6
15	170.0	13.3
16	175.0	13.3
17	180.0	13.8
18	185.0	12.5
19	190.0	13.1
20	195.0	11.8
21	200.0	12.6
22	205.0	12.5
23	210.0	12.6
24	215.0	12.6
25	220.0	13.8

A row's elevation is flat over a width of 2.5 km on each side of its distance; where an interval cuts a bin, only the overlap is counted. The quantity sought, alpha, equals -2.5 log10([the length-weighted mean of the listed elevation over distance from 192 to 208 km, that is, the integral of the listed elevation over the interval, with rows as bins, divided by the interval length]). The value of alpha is -2.73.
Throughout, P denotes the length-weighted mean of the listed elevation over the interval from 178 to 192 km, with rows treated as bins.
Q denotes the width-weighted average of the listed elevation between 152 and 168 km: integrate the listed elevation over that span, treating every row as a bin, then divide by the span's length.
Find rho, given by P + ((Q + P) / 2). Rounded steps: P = 13.1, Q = 14.8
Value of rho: 27.1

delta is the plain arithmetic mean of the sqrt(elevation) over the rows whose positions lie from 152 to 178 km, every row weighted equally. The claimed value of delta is 3.76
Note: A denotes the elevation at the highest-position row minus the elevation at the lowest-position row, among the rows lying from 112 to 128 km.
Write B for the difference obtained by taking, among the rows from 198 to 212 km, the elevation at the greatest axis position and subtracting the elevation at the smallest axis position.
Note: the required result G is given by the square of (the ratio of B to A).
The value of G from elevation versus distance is 0.00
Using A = -0.8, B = 0.0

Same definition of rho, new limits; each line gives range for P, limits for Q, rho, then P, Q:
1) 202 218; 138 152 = 26.7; 12.6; 15.5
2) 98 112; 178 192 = 25.2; 12.5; 13.1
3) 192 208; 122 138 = 25.3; 12.3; 13.6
